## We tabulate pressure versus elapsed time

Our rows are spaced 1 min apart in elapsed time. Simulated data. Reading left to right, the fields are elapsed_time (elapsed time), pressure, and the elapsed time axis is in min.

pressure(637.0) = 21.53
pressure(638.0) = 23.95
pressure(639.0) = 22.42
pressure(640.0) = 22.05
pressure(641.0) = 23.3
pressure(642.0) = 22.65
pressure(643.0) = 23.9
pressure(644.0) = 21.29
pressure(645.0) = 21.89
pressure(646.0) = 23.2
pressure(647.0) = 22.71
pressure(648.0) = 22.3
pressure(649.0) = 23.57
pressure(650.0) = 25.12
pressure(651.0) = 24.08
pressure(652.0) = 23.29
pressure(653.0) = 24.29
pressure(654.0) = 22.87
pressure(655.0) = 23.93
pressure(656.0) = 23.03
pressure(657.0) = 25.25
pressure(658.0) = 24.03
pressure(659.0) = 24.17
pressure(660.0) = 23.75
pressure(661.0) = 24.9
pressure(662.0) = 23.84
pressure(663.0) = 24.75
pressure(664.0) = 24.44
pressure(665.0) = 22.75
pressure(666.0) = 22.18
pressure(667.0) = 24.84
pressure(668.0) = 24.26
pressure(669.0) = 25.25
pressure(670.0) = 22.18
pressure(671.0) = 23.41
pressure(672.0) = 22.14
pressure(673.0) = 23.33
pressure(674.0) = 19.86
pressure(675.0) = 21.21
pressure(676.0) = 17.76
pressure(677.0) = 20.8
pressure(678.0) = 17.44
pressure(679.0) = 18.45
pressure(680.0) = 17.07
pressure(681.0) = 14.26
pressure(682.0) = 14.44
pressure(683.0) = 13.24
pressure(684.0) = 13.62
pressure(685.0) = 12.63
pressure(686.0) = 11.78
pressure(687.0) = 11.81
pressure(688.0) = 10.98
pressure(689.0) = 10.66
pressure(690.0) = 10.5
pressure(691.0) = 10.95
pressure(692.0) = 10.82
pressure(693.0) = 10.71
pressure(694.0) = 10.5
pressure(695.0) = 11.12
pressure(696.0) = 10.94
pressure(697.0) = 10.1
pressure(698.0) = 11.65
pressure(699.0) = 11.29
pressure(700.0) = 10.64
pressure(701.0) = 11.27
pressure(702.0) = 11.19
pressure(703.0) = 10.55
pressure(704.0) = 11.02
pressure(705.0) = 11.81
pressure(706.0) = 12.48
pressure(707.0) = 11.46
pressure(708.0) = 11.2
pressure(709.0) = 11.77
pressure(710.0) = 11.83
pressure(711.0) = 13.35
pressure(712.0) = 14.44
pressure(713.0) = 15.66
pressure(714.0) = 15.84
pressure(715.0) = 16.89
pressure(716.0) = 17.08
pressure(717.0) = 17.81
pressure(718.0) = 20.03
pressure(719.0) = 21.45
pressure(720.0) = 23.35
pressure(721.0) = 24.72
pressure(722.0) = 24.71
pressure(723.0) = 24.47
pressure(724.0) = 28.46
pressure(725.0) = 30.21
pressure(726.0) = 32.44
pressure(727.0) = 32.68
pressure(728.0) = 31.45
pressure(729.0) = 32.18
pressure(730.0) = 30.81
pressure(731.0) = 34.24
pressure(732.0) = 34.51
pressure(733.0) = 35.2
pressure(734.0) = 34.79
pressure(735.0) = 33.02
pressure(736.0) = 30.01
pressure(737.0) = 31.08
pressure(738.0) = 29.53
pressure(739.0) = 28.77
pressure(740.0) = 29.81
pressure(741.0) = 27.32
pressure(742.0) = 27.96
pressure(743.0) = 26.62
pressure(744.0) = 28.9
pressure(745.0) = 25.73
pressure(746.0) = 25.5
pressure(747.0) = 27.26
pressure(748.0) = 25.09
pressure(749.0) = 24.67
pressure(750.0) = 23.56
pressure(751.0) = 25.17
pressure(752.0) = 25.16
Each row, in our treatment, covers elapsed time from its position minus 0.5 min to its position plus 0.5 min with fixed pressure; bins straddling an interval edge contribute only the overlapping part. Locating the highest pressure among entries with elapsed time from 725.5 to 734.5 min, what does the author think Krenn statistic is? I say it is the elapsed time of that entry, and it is 733.0 min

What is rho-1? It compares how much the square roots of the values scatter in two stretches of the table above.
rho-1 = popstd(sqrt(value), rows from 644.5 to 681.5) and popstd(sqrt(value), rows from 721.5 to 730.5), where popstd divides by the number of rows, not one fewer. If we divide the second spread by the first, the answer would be 1.0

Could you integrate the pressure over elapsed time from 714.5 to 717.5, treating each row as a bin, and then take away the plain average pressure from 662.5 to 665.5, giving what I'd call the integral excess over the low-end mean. 27.8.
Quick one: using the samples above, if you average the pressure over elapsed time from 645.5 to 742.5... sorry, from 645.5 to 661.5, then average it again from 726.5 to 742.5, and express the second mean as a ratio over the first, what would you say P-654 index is 1.3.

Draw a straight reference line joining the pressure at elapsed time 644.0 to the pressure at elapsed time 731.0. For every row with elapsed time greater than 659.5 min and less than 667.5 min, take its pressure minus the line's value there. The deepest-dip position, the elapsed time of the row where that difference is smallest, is 666.0 min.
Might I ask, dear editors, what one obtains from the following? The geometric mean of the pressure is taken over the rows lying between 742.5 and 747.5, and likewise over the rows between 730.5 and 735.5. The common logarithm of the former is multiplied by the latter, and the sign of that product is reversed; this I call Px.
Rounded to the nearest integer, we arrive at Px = -49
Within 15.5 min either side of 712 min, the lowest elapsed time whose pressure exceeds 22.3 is 720.0 min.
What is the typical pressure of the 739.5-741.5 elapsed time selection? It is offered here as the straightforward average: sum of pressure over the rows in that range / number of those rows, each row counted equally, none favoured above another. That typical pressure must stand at 29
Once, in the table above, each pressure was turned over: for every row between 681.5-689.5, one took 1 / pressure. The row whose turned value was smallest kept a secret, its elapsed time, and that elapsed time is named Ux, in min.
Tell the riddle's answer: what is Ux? 682.0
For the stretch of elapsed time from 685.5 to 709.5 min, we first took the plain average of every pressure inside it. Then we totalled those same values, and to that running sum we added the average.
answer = 278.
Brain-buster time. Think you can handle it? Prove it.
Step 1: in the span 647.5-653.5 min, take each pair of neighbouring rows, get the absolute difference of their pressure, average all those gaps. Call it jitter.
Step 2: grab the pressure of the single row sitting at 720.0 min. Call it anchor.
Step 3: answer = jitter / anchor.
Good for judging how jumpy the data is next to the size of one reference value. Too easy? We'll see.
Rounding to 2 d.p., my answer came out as 0.05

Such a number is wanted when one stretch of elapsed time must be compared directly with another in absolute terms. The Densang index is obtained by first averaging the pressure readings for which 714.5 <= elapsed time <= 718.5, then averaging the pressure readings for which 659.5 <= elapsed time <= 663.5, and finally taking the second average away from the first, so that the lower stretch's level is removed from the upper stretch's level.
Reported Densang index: -6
